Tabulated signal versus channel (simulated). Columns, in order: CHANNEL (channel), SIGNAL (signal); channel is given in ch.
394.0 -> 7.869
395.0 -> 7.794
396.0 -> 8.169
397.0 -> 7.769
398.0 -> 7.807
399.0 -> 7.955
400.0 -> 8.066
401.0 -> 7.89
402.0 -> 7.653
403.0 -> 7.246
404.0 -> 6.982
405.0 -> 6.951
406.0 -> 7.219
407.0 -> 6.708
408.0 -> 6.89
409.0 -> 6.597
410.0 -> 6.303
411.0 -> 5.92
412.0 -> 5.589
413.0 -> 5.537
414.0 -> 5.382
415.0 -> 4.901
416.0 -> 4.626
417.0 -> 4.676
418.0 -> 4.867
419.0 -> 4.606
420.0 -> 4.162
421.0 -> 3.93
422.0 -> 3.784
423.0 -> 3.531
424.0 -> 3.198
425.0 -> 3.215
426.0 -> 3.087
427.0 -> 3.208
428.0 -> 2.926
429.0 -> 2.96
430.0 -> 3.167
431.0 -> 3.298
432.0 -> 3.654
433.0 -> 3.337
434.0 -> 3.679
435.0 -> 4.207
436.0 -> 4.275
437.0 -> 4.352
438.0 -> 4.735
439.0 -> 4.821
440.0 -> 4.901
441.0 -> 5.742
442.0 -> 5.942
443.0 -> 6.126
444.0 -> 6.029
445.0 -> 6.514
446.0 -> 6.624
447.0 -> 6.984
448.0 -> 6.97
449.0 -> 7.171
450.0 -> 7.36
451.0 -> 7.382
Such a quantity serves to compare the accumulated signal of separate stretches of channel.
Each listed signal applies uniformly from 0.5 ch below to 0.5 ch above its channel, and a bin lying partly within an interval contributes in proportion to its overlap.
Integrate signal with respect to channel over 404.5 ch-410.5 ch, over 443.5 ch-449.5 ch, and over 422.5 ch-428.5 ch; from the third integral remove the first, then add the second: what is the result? 19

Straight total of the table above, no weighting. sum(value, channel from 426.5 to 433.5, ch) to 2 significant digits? 23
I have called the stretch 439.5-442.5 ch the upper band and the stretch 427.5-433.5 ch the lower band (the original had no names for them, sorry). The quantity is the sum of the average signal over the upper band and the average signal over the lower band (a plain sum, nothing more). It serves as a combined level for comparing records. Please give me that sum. 9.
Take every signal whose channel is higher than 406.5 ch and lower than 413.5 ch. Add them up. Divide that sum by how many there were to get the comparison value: 6.2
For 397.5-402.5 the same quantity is 7.9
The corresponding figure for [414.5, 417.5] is 4.7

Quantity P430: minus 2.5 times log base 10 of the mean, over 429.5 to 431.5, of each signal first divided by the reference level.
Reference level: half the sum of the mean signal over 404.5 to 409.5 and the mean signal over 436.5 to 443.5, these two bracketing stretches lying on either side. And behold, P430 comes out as 0.68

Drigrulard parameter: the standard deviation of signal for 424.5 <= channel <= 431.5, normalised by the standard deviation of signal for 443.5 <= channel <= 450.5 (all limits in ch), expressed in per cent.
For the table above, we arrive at 31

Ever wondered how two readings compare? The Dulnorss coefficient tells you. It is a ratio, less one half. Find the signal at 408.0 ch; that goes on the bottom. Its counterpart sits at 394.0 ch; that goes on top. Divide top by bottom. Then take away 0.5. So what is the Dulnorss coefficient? 0.64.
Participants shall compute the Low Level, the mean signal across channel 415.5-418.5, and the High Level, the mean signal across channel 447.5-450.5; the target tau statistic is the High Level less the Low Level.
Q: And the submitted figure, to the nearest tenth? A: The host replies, 2.4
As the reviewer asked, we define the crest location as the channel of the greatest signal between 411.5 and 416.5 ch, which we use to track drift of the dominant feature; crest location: 412.0 ch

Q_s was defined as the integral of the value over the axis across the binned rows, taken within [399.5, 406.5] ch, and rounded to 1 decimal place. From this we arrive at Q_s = 52.0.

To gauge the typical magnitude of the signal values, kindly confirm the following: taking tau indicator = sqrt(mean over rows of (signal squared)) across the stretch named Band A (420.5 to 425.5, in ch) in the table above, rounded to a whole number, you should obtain 4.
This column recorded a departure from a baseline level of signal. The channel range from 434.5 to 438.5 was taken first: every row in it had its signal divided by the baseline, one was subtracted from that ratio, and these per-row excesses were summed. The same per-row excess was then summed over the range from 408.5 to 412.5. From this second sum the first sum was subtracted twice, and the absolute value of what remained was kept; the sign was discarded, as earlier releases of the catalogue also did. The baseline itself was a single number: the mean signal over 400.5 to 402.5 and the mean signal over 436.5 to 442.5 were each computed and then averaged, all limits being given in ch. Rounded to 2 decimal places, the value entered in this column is 2.33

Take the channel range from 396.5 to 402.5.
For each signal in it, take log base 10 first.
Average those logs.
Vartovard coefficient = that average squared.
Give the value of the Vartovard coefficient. 0.80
